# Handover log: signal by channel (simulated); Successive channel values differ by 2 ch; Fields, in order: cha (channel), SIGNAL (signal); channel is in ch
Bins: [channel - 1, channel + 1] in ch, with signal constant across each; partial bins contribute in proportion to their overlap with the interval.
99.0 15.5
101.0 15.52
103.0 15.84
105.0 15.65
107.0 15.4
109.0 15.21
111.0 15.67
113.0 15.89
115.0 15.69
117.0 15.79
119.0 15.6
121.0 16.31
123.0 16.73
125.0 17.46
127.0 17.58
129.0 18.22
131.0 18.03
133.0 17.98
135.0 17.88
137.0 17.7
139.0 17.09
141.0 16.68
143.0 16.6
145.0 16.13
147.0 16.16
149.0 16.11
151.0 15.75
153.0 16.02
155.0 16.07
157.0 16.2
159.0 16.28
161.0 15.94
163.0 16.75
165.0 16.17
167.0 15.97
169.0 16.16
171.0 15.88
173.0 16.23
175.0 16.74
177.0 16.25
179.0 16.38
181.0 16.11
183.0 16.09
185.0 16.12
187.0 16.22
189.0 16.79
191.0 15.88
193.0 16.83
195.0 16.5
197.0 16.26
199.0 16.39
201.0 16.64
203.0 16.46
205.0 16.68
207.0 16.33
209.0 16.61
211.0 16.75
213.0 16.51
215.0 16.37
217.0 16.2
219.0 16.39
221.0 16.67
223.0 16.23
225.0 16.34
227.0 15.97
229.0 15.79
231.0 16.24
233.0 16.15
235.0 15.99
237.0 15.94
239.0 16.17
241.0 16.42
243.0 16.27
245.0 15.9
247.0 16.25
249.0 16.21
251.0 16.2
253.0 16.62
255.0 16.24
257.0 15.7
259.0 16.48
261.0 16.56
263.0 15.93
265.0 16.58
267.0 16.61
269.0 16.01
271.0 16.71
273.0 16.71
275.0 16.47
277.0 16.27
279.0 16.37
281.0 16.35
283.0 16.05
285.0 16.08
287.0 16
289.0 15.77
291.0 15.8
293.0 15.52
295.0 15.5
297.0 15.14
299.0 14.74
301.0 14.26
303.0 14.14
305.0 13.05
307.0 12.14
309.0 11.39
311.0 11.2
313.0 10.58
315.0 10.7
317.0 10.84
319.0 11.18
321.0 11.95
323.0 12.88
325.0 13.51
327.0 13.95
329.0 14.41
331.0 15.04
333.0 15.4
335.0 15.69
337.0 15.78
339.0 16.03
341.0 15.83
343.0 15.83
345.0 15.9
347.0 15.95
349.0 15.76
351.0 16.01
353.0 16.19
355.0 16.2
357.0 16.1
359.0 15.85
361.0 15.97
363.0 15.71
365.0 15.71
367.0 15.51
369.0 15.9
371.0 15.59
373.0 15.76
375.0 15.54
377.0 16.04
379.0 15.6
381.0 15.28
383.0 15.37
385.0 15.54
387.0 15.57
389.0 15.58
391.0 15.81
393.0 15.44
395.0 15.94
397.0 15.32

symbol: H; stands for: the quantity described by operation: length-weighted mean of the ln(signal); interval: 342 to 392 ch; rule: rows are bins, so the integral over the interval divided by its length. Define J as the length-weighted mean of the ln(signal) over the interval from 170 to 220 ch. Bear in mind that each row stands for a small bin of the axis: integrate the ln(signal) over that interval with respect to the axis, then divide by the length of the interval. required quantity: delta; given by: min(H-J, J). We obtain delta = -0.04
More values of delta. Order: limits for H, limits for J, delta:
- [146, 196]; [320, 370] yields 0.06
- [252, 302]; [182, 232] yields -0.02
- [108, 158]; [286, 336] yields 0.20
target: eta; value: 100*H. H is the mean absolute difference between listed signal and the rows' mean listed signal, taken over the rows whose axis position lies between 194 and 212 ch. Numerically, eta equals 14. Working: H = 0.14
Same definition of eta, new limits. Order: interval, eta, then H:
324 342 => 75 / 0.75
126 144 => 49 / 0.49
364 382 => 17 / 0.17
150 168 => 20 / 0.20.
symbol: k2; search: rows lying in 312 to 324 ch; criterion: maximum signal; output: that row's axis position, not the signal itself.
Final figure 323.0 ch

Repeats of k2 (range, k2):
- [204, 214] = 211.0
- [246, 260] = 253.0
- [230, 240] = 231.0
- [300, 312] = 301.0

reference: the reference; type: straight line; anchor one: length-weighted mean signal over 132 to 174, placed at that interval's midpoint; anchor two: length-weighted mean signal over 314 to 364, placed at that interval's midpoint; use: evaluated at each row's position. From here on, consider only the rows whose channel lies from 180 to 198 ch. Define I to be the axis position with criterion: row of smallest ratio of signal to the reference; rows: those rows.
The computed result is 191.0 ch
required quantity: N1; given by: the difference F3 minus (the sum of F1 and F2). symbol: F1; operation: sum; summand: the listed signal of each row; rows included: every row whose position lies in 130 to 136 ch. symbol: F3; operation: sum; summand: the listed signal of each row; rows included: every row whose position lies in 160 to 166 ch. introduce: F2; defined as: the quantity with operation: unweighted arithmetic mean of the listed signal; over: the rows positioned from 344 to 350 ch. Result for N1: -21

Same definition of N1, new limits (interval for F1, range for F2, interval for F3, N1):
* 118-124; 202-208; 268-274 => -16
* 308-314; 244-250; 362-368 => -2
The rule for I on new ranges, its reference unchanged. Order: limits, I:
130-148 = 145.0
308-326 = 313.0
